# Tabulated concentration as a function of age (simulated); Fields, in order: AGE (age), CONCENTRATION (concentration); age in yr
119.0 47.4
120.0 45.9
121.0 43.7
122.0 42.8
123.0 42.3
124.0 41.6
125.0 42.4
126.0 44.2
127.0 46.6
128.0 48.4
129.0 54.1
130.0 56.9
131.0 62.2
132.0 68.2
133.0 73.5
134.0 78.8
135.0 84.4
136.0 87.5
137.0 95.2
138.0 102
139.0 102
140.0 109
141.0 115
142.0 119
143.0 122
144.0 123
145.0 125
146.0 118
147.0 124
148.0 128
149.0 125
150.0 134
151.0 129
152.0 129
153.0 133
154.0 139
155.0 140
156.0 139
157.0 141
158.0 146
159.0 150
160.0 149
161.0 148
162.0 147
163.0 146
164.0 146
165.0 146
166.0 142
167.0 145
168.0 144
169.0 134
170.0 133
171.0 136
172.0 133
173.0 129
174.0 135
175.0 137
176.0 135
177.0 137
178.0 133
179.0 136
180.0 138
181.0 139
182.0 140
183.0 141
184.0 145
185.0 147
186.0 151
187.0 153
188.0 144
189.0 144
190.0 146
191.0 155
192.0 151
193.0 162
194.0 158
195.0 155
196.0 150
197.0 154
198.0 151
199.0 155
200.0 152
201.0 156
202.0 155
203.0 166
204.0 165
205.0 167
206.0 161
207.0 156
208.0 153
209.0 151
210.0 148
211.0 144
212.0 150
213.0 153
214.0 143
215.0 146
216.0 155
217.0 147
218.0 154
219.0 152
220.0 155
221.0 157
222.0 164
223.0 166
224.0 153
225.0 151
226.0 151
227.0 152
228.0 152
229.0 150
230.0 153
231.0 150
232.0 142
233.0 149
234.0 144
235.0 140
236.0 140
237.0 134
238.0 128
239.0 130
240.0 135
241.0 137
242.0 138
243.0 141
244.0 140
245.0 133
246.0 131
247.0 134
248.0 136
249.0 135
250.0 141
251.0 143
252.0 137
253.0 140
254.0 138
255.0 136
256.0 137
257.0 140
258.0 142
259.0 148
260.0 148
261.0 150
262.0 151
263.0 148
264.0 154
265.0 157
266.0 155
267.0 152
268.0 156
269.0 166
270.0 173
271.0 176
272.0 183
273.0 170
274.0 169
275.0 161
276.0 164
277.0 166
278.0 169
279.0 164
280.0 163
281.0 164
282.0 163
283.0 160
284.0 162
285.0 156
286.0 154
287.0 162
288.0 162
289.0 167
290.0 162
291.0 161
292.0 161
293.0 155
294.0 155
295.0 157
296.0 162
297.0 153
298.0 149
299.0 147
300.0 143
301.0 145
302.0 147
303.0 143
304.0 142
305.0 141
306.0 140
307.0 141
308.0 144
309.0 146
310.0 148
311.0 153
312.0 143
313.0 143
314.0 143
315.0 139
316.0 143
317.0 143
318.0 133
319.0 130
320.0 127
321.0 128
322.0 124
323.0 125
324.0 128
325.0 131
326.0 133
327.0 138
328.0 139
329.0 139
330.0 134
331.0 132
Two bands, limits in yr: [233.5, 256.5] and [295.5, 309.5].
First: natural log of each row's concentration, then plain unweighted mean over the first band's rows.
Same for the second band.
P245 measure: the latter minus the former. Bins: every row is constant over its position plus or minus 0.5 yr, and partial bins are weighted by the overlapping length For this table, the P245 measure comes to 0.06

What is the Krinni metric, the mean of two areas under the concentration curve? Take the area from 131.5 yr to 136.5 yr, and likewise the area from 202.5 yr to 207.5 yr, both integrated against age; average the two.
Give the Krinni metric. 604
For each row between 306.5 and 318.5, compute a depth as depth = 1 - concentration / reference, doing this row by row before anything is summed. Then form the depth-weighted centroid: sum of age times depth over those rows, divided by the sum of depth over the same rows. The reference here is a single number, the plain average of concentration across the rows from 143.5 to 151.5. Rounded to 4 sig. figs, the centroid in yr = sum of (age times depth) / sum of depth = 312.0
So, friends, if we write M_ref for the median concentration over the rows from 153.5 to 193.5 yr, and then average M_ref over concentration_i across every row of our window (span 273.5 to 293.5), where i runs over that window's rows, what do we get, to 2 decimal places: 0.88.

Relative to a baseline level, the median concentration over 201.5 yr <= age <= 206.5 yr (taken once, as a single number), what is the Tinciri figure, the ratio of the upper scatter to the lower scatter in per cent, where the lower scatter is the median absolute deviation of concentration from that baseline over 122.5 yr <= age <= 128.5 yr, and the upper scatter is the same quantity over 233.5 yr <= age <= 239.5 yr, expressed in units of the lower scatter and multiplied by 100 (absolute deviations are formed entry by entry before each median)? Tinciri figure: 23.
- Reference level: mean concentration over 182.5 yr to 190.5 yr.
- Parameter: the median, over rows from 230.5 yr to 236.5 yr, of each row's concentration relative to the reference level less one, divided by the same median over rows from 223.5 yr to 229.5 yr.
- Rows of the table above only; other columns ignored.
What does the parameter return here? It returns -0.66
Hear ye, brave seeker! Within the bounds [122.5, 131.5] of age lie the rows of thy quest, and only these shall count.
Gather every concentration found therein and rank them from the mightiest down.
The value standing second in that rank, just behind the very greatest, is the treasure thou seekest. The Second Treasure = 56.9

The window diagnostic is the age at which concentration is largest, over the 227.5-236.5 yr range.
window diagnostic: 230.0 yr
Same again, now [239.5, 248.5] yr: 243.0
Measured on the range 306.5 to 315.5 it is 311.0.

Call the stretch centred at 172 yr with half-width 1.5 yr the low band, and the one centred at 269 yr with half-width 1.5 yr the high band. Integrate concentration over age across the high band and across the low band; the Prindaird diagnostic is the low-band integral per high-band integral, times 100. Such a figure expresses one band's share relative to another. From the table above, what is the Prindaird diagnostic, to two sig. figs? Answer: 80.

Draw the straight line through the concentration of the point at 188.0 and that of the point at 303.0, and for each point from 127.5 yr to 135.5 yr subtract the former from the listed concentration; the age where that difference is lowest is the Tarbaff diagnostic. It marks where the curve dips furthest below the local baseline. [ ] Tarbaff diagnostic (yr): 128.0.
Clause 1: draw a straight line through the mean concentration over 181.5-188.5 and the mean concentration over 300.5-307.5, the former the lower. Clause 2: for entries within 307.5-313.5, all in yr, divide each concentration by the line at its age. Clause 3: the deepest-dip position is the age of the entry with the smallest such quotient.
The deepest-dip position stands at 312.0 yr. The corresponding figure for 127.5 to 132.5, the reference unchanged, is 128.0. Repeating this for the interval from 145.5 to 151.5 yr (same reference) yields 146.0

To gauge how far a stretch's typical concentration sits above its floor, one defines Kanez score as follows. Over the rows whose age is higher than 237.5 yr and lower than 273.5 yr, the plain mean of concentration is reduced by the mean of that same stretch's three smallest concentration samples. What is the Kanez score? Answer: 16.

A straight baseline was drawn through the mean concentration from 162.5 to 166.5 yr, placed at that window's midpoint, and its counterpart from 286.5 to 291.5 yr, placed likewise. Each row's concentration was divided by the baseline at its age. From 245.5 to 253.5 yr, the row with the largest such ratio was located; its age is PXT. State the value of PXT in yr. 251.0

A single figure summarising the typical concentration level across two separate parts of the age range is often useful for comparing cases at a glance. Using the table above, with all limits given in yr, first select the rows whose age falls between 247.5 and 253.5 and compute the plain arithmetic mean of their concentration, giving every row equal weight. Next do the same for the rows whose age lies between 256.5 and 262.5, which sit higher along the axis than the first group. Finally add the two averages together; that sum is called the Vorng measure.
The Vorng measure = 285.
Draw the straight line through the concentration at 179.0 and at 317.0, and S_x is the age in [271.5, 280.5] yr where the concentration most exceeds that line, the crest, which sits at 272.0 yr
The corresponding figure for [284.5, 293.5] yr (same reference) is 289.0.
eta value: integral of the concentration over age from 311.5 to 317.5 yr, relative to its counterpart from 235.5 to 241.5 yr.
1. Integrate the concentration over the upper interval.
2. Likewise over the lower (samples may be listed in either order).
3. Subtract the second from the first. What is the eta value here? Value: 50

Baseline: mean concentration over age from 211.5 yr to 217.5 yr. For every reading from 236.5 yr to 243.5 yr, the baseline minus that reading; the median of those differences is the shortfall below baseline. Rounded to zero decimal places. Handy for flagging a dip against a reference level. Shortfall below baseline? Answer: 14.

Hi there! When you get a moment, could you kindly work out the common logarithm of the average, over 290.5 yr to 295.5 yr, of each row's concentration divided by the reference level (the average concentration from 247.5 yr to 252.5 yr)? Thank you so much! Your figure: 0.057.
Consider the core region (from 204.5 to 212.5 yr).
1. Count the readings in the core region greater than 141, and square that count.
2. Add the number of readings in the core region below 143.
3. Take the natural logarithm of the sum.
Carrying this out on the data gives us 4.2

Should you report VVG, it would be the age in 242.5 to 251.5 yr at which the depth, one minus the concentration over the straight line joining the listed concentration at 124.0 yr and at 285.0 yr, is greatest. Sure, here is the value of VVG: 246.0 yr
